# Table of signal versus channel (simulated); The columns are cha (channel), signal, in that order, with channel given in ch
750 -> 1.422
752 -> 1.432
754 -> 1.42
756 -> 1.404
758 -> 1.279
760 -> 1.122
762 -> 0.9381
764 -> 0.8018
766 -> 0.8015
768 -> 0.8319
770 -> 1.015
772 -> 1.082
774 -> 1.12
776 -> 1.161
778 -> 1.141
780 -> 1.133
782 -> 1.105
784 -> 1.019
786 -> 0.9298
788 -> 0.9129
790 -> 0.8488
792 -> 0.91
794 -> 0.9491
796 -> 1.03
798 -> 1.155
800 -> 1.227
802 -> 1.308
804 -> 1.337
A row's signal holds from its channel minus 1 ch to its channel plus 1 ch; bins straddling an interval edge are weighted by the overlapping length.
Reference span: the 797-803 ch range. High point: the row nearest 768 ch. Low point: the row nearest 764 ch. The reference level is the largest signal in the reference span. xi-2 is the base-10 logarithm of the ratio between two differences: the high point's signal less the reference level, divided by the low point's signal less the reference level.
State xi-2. 0.0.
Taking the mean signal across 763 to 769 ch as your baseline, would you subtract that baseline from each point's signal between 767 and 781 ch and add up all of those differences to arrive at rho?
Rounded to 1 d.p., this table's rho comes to 1.8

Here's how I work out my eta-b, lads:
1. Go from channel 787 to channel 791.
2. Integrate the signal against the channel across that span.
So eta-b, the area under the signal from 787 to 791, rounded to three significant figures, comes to 3.52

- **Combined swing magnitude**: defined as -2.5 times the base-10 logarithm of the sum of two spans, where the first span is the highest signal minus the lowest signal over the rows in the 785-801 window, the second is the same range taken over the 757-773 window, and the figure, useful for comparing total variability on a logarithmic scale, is 0.17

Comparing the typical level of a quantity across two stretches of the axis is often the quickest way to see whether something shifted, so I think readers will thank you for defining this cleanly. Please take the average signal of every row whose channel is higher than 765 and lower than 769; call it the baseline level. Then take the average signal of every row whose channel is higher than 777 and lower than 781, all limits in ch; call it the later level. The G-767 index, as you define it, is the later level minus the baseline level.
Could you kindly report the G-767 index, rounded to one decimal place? 0.3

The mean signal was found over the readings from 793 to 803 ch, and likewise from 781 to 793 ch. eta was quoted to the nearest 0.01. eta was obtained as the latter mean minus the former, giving -0.18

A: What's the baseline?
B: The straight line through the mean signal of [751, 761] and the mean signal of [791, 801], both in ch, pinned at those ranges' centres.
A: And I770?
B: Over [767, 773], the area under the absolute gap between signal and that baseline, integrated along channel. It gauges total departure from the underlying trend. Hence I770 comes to 1.5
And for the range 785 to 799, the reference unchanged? 2.1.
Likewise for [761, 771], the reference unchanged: 3.8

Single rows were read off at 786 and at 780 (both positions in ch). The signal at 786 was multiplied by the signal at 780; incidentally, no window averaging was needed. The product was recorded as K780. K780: 1.1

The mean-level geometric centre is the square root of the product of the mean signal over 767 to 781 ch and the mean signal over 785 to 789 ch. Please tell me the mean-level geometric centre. 0.99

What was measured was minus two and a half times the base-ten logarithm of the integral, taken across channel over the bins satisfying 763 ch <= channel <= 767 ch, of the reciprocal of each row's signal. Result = -1.75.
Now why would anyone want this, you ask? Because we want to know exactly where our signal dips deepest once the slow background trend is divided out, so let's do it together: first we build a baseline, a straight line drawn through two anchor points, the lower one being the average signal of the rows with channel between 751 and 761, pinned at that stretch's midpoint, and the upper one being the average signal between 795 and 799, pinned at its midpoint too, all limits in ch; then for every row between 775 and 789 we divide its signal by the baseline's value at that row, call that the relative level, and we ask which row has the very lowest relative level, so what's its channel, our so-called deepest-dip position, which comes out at 788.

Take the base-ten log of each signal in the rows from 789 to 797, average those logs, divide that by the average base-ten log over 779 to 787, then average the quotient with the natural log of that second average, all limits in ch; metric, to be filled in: -2.8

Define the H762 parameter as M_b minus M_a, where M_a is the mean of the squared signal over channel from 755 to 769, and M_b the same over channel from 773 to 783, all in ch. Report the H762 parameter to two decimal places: 0.18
